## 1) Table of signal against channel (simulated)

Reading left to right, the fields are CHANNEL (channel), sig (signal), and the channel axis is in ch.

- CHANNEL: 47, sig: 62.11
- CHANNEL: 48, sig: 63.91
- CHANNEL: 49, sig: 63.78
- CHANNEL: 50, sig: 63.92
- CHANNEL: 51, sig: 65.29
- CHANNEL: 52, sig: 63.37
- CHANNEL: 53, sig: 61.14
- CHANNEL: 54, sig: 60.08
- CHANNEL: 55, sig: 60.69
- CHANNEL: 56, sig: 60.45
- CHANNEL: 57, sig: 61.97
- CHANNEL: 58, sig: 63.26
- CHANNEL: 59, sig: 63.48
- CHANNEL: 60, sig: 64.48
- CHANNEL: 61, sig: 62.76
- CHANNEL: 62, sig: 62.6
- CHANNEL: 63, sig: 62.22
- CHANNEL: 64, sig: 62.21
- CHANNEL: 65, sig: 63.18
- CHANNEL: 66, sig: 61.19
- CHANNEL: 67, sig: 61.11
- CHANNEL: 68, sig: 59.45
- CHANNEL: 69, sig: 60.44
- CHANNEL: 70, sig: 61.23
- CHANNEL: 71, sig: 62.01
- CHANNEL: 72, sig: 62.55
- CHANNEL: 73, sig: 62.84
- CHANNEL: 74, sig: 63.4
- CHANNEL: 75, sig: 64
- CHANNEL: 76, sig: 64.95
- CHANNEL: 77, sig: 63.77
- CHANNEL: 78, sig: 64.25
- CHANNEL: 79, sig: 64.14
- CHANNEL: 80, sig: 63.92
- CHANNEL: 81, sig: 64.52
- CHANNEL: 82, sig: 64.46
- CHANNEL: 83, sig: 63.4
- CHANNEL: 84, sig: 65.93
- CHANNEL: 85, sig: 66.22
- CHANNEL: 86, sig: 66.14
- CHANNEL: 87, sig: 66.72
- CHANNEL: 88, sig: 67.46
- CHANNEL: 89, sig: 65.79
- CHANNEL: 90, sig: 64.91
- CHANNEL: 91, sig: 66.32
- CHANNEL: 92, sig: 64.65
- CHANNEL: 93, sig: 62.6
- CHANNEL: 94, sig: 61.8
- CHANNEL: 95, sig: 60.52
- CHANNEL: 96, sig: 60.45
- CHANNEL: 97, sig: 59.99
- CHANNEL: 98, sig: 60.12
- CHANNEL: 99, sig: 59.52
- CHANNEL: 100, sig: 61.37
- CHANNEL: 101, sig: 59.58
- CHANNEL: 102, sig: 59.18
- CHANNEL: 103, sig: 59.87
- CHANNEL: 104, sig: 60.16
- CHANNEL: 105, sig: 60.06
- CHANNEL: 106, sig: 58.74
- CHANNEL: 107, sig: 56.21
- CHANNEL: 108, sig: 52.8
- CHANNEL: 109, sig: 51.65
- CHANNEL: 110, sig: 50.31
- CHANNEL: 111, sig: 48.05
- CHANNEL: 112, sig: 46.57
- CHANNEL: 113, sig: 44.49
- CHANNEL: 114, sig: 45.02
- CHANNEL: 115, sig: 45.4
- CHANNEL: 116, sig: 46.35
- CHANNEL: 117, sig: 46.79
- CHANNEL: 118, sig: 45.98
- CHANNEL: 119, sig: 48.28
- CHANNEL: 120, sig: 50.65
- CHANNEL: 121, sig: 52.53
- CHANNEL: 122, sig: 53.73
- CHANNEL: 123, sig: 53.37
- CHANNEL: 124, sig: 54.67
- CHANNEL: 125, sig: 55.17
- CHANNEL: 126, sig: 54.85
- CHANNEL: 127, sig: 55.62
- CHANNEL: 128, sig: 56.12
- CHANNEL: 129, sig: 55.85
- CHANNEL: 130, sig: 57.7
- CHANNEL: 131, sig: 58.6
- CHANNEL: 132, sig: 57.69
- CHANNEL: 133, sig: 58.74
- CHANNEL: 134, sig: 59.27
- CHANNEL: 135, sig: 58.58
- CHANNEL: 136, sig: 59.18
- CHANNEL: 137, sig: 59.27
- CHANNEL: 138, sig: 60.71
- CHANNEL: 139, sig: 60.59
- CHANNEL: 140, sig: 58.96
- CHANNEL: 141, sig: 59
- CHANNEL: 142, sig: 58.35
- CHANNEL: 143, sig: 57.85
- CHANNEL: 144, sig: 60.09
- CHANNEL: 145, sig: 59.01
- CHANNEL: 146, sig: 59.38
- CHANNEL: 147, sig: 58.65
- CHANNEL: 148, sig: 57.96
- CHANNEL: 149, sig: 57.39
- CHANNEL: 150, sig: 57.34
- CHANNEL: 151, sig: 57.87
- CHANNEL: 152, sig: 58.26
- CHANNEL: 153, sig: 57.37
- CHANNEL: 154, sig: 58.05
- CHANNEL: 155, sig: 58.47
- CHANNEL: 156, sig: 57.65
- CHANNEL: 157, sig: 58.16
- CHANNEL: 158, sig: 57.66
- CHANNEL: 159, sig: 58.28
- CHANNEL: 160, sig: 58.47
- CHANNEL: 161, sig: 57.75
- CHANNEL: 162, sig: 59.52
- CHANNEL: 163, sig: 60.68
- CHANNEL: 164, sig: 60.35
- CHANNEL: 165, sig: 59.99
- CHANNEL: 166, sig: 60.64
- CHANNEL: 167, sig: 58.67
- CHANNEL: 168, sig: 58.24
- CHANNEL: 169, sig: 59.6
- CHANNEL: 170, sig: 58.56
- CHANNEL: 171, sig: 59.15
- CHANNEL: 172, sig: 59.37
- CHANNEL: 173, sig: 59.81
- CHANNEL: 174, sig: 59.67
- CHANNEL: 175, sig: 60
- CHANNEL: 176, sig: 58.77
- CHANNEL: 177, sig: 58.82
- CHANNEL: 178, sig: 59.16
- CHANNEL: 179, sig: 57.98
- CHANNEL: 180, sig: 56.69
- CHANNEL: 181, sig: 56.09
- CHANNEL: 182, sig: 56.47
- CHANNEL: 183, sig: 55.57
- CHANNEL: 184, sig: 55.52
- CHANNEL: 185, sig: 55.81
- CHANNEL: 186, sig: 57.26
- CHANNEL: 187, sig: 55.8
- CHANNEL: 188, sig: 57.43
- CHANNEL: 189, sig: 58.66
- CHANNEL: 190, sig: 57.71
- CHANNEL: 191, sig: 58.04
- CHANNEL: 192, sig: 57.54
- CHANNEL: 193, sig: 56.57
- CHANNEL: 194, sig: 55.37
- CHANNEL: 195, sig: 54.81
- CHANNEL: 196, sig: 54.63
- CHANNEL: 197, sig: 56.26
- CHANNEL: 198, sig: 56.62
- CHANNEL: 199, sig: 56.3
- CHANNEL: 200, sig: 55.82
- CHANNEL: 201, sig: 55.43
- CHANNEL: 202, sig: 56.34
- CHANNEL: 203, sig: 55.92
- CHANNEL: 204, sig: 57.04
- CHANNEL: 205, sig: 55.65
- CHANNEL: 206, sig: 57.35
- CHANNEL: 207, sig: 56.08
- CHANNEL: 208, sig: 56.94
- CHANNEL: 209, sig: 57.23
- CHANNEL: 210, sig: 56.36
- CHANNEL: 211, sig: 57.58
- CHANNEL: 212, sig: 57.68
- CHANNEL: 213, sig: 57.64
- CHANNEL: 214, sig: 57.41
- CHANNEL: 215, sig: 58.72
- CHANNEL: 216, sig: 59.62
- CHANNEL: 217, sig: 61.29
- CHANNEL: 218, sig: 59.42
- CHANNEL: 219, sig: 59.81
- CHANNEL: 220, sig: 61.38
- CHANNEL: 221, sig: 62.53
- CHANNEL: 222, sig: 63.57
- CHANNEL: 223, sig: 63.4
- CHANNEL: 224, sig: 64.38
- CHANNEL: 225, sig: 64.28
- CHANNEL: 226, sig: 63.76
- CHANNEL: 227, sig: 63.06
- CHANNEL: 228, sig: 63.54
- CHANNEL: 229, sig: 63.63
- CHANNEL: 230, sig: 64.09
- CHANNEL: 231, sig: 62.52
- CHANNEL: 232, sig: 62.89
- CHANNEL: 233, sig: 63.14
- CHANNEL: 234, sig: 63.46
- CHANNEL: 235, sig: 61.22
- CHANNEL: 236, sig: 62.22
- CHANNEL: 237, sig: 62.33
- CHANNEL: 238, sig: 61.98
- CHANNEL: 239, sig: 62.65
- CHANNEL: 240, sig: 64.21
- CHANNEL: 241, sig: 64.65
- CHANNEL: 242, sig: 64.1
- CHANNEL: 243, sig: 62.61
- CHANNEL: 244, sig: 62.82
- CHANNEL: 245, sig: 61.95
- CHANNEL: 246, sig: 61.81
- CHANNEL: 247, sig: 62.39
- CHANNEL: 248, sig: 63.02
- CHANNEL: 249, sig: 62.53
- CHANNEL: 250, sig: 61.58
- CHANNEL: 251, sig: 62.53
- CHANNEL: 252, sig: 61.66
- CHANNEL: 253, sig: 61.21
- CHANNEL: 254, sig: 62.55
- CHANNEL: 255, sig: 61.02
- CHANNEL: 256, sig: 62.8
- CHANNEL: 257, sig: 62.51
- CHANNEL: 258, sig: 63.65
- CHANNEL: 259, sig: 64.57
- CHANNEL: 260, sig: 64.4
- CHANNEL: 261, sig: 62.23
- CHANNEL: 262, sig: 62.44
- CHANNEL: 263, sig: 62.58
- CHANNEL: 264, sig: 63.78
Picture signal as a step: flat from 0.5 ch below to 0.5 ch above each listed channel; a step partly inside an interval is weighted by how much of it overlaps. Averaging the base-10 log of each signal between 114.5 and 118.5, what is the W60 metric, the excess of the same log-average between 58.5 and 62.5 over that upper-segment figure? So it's 0.14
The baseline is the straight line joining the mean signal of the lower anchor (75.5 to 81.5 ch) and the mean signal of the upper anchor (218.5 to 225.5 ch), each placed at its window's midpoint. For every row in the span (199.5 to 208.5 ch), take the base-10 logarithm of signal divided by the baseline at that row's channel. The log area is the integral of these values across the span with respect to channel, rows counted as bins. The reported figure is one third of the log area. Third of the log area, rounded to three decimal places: -0.146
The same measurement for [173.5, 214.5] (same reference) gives -0.608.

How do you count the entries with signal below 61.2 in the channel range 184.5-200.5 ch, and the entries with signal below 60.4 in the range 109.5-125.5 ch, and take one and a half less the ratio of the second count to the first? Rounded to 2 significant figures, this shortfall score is 0.50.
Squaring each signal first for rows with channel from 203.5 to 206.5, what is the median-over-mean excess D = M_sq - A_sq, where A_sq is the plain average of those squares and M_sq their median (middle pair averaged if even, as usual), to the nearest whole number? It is 40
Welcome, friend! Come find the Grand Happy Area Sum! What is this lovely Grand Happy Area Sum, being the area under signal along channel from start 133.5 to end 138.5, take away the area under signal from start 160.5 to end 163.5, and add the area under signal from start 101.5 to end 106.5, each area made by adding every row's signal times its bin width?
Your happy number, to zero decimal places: 417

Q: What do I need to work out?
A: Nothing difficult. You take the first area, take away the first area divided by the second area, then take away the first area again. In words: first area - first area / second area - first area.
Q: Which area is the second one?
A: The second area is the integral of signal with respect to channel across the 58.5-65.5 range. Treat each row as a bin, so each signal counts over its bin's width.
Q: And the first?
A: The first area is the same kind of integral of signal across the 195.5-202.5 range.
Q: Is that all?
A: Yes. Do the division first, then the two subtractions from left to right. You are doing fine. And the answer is -0.89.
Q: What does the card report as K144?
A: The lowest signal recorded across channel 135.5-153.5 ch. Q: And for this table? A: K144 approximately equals 57.34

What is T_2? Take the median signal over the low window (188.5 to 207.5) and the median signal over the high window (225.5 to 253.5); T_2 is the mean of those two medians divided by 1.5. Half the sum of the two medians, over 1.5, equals 39.6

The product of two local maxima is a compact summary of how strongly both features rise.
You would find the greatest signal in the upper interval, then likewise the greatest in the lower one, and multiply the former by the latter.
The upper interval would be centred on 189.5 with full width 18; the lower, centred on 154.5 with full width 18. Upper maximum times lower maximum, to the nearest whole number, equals 3559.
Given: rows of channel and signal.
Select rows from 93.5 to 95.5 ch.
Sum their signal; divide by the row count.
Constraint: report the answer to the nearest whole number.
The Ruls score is 61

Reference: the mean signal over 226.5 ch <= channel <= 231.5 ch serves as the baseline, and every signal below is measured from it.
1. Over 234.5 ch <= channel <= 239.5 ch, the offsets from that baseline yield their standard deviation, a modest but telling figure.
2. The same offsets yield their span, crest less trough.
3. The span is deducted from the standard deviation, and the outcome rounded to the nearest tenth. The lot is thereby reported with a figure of -0.9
